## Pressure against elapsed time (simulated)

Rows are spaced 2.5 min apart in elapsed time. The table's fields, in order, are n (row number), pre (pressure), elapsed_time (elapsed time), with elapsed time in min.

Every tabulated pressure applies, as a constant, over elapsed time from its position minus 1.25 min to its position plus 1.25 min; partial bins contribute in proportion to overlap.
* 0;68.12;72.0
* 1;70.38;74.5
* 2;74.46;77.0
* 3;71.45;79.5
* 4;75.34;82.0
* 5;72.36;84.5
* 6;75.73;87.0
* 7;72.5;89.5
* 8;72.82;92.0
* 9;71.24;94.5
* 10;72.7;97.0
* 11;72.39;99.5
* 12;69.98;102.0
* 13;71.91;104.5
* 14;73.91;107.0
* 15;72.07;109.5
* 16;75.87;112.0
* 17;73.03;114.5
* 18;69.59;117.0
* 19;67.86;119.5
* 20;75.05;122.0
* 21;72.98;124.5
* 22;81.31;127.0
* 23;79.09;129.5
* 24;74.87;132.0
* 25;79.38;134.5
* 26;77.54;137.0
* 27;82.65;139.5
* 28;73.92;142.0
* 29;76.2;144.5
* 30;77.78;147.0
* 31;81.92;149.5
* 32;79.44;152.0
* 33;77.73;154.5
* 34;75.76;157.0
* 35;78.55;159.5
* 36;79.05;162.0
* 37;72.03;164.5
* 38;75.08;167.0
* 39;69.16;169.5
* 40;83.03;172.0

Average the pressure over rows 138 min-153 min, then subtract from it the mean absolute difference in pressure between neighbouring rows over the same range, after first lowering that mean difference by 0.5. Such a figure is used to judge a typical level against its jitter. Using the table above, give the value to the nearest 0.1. 75.3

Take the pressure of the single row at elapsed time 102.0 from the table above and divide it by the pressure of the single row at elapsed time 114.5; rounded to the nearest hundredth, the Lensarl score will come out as 0.96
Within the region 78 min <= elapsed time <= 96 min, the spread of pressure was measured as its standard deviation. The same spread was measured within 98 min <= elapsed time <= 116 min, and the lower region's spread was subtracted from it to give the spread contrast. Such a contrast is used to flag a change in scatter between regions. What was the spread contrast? 0.0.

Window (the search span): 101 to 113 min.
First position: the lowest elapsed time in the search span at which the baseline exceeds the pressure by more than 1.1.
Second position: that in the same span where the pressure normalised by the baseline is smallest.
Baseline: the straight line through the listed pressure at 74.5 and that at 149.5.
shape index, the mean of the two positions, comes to 102.0 min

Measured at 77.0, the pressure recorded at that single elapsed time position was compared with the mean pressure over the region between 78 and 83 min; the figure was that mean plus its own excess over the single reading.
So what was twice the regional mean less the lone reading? 72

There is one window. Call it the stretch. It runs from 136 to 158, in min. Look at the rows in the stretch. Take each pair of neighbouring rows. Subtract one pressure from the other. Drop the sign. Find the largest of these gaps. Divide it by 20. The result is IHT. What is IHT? 0.44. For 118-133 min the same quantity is 0.42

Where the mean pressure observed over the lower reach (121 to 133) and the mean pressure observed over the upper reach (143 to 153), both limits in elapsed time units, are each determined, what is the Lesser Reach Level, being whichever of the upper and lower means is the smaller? 76.7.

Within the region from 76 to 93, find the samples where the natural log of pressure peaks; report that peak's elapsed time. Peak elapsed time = 87.0 min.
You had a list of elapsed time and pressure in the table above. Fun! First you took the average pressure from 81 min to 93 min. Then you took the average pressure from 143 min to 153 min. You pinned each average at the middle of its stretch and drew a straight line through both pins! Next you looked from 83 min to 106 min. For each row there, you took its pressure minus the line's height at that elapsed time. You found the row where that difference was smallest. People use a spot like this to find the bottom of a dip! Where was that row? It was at 102.0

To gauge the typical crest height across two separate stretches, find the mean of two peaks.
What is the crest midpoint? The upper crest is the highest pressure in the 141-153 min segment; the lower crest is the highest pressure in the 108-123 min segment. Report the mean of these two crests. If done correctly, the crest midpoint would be 78.9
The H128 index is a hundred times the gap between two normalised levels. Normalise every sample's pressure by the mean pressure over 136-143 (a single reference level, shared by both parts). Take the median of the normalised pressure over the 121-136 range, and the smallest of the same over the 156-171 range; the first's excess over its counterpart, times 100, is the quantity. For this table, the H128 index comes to 10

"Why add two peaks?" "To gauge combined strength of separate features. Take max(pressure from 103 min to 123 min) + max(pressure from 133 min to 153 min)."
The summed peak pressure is 159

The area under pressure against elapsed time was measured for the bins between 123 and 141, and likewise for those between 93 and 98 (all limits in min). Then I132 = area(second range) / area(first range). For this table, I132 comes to 0.26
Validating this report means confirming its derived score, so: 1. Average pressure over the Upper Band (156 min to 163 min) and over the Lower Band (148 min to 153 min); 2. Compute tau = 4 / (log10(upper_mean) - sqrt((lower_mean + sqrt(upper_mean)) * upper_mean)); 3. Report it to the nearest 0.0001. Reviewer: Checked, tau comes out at -0.0491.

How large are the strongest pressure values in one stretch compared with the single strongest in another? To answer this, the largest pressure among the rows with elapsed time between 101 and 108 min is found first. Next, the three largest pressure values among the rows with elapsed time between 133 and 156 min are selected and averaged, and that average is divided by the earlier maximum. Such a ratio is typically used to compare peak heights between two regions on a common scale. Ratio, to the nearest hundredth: 1.10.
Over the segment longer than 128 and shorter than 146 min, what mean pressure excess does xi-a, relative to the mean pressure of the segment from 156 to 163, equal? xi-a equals -0.1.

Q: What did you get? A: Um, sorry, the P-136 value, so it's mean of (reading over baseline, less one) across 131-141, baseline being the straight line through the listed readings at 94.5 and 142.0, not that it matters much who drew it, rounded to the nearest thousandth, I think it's 0.068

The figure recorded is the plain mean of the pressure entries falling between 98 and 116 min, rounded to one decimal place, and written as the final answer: 72.7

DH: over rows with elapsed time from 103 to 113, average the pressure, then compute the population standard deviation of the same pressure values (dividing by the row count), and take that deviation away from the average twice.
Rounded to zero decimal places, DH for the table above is 70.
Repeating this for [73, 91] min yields 69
